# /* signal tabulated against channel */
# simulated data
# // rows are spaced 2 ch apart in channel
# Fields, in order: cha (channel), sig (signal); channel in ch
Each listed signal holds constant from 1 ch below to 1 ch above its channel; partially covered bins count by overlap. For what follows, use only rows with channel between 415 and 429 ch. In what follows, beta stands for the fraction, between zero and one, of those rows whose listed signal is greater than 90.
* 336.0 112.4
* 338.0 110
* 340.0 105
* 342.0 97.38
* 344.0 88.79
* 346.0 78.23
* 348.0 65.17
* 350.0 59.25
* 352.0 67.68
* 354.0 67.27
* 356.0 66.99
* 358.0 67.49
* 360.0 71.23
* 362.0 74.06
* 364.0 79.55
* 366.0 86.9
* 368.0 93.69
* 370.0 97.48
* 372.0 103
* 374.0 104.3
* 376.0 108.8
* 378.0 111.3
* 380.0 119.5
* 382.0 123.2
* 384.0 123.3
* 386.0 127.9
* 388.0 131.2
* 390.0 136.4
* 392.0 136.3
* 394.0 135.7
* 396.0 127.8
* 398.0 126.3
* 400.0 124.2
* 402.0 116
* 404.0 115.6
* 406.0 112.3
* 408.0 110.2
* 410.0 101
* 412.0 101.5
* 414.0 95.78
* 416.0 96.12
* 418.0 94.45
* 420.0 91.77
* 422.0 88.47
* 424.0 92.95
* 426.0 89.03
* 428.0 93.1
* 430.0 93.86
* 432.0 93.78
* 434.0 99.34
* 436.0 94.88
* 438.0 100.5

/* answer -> 0.7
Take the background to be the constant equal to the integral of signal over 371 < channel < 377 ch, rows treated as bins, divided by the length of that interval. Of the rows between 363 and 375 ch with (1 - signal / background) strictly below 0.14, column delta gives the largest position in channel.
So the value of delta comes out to 374.0 ch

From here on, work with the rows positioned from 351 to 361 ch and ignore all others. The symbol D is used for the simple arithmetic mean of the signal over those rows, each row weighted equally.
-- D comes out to 68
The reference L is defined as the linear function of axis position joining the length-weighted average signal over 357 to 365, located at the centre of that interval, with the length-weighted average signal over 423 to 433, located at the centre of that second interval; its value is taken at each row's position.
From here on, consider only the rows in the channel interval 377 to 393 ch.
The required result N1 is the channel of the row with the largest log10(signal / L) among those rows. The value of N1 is 390.0 ch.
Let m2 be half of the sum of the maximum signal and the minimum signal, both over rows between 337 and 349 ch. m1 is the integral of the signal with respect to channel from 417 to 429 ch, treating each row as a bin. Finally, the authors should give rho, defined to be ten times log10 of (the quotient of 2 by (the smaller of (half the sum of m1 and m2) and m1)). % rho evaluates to -24.7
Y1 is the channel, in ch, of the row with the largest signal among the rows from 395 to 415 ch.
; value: 396.0 ch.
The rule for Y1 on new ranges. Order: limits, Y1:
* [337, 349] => 338.0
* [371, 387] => 386.0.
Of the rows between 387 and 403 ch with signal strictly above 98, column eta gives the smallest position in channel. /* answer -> 388.0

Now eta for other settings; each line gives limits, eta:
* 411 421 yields 412.0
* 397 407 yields 398.0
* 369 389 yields 372.0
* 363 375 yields 372.0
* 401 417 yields 402.0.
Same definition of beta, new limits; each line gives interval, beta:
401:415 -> 1.0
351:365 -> 0.0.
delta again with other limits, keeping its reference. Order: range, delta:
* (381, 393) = 392.0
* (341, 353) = 342.0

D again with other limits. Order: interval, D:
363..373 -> 92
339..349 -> 87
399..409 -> 116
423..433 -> 93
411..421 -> 96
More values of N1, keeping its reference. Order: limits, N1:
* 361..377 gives 376.0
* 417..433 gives 418.0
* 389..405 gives 390.0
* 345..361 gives 346.0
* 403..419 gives 404.0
